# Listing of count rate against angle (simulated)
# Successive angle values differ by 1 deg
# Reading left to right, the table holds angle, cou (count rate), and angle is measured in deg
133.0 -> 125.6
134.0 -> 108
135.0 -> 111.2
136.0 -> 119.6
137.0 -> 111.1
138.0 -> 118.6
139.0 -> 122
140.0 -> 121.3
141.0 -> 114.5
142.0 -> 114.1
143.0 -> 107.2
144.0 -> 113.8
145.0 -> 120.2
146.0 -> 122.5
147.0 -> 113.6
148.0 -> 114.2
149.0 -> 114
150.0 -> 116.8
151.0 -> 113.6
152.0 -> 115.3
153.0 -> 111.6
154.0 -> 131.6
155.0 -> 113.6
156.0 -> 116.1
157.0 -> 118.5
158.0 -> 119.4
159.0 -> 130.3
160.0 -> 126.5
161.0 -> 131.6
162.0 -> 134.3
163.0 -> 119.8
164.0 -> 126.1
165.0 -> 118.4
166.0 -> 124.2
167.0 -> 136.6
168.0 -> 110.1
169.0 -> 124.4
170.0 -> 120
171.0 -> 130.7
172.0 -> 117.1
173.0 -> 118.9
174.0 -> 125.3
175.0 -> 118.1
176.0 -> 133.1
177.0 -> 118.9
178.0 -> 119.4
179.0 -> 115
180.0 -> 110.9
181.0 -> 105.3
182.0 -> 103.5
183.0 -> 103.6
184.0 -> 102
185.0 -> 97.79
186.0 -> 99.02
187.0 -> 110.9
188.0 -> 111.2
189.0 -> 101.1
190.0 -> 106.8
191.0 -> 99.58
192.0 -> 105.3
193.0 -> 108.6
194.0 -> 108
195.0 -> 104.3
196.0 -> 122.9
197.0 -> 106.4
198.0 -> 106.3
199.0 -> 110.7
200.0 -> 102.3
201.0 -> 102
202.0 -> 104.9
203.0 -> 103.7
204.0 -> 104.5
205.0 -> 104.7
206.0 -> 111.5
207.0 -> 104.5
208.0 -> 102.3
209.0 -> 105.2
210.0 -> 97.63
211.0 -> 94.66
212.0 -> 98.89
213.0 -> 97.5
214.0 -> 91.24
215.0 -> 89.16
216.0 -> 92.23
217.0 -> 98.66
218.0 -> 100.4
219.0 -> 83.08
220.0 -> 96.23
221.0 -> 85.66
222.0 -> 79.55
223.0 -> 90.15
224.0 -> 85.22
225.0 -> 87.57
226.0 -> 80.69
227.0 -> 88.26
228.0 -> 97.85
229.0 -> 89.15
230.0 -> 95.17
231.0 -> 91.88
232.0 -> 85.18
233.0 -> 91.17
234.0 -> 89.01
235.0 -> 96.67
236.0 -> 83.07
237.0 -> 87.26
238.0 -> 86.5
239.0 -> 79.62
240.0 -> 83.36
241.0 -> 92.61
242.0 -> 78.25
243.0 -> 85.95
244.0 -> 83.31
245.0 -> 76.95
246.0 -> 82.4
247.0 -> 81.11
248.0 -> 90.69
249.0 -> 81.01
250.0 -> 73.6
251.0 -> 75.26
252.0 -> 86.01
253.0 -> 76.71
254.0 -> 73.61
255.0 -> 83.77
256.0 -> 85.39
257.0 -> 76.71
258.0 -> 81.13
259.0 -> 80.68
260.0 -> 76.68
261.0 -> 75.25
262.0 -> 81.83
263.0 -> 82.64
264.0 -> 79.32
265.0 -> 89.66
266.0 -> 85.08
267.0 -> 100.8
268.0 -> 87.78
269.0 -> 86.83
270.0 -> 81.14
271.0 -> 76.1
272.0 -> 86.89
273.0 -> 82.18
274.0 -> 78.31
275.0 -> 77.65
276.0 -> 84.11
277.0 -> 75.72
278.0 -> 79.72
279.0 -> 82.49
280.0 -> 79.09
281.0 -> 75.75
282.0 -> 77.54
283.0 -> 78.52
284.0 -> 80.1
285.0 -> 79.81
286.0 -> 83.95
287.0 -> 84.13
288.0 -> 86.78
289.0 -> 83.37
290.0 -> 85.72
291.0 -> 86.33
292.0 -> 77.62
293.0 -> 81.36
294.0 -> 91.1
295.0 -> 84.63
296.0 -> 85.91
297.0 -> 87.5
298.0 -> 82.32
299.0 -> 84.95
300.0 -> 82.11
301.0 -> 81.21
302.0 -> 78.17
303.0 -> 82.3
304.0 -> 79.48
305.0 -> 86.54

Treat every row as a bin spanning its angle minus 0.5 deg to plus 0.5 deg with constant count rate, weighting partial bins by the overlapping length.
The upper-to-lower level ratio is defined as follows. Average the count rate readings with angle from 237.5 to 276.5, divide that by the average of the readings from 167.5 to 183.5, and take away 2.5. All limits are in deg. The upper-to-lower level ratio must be -1.80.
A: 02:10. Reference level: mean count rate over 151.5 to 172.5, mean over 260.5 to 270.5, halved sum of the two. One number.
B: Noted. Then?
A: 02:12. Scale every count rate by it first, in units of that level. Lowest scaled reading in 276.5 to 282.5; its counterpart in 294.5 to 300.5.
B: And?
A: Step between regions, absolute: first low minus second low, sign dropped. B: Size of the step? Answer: 0.06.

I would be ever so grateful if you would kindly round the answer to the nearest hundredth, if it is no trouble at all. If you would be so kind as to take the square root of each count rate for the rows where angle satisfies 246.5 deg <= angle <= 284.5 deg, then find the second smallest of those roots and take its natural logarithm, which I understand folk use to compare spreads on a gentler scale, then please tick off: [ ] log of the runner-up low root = 2.15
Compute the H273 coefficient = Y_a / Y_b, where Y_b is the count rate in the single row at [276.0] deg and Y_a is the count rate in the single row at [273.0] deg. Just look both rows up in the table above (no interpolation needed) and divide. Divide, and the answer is 1.0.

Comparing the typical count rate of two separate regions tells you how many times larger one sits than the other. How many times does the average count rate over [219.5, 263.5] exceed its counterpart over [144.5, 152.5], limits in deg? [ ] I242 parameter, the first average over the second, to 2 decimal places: 0.73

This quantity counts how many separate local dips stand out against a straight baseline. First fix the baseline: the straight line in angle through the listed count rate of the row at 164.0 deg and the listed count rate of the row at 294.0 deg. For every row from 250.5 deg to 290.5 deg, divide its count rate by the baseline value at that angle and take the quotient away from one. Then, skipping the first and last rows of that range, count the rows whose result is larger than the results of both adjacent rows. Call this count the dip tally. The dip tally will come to 11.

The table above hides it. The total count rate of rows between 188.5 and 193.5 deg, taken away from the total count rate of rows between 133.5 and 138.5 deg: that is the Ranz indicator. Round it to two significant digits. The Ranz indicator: 47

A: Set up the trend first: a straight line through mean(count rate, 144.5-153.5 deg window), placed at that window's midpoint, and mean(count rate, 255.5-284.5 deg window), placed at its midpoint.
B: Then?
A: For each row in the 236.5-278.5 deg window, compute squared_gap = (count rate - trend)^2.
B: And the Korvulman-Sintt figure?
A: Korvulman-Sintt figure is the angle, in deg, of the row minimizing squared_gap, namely 256.0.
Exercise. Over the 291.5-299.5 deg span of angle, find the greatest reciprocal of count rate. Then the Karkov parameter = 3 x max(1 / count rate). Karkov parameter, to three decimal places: 0.039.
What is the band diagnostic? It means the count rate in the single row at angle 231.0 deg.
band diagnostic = 91.88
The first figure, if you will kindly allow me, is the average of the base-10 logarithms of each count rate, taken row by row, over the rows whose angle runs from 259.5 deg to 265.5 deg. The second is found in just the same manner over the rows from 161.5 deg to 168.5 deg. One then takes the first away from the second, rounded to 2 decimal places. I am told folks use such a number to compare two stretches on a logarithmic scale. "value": 0.19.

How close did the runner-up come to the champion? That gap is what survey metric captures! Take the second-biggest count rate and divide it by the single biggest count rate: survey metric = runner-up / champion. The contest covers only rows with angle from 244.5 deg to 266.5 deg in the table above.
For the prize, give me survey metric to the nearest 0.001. 0.989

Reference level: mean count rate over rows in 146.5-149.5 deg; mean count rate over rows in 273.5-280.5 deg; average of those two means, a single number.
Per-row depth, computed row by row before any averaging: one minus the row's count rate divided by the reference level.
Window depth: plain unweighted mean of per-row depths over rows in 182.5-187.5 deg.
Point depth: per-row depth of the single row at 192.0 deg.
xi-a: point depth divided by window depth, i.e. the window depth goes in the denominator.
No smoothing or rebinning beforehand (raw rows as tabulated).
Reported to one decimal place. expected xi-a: 1.4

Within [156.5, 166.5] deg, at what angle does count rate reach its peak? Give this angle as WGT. 162.0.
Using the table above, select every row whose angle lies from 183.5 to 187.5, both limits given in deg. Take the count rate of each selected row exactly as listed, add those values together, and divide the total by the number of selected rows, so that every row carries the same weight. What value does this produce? 102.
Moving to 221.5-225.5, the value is 86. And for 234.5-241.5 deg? 87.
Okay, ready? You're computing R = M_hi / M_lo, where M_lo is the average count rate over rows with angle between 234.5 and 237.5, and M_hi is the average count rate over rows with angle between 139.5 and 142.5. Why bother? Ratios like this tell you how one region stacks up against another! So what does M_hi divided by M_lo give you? 1.31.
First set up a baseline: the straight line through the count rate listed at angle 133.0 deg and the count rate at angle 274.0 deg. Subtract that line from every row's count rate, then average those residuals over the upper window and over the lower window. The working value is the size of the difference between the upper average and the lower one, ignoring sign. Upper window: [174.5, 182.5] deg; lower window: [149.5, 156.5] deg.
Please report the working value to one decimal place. 7.1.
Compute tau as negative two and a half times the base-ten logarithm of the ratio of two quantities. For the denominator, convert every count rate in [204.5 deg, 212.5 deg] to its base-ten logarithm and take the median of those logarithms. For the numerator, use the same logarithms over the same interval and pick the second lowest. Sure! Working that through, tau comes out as 0.014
